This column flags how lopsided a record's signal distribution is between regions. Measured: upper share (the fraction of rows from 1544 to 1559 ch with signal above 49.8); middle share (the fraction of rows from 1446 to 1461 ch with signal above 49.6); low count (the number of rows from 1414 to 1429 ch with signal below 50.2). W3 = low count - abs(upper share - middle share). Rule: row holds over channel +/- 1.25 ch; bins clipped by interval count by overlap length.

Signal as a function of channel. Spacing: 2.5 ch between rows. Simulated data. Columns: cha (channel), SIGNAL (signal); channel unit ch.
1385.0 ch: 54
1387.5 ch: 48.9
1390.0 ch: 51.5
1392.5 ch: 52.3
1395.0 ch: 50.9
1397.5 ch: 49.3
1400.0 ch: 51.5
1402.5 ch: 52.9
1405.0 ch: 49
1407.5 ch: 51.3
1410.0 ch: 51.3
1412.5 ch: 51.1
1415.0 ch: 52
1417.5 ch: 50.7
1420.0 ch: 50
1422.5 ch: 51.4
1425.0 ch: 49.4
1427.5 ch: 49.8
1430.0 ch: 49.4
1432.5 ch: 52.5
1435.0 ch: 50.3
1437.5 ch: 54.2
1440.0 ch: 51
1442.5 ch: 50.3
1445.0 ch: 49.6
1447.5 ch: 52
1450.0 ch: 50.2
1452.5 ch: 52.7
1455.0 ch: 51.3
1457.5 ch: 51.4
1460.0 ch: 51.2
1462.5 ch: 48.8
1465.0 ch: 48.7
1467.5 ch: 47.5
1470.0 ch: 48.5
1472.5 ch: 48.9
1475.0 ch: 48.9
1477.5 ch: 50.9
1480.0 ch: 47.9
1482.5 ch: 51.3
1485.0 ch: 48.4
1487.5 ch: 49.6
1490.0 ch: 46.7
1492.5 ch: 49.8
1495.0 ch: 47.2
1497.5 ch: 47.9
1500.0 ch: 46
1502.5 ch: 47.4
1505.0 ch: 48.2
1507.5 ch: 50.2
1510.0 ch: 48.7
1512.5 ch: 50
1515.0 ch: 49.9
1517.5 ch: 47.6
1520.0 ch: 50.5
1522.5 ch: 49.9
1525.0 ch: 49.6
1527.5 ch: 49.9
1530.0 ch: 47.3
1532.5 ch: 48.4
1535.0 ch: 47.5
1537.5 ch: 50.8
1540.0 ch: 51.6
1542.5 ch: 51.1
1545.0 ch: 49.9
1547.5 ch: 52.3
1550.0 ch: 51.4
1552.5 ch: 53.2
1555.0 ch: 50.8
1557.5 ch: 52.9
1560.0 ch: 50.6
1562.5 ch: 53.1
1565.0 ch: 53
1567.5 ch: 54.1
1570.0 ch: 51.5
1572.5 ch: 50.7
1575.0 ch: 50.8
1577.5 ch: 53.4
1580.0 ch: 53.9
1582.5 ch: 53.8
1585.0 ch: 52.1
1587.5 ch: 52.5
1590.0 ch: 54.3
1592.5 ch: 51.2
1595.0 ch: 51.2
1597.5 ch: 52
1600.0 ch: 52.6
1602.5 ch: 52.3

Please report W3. 3.0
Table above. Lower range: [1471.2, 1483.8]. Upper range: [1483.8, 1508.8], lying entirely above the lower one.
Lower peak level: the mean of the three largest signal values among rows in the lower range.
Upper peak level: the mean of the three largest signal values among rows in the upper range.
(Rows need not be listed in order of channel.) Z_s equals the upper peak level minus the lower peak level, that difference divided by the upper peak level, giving -0.01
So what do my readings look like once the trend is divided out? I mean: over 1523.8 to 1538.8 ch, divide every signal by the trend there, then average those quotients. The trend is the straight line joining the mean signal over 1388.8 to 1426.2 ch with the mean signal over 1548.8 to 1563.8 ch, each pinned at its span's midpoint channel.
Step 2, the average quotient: 0.944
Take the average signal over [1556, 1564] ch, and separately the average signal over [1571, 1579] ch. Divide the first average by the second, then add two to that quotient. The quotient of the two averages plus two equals 3.01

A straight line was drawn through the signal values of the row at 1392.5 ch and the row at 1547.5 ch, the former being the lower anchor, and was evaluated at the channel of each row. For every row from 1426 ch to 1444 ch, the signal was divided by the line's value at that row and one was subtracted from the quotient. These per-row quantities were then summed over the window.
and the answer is -0.16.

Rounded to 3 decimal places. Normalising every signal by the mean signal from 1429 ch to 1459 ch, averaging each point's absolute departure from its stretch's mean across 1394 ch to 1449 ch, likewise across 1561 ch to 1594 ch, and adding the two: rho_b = 0.041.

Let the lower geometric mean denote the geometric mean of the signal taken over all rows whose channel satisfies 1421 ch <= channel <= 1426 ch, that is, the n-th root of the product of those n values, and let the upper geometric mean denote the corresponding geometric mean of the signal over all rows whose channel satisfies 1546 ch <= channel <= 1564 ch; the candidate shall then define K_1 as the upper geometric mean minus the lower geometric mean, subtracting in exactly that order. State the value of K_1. 1.6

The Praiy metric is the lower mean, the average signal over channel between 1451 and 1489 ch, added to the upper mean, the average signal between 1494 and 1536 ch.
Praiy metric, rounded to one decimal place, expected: 98.3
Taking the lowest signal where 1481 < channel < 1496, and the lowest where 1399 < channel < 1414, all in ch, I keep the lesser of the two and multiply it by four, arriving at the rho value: 187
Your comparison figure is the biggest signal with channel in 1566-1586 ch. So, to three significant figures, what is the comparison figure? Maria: 54.1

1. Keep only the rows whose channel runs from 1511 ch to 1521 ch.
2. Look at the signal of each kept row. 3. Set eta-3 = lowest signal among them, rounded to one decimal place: 47.6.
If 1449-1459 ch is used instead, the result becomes 50.2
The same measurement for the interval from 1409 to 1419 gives 50.7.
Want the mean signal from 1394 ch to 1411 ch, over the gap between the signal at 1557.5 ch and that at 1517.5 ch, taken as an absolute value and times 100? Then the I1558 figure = 960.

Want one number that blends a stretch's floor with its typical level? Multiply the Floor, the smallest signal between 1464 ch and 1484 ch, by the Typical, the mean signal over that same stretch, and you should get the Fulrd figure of 2331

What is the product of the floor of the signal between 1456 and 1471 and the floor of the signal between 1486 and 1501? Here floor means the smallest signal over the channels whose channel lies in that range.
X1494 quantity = 2185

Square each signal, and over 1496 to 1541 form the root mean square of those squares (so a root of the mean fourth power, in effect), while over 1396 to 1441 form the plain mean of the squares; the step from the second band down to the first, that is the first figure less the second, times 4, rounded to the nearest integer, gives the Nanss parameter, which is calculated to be -774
